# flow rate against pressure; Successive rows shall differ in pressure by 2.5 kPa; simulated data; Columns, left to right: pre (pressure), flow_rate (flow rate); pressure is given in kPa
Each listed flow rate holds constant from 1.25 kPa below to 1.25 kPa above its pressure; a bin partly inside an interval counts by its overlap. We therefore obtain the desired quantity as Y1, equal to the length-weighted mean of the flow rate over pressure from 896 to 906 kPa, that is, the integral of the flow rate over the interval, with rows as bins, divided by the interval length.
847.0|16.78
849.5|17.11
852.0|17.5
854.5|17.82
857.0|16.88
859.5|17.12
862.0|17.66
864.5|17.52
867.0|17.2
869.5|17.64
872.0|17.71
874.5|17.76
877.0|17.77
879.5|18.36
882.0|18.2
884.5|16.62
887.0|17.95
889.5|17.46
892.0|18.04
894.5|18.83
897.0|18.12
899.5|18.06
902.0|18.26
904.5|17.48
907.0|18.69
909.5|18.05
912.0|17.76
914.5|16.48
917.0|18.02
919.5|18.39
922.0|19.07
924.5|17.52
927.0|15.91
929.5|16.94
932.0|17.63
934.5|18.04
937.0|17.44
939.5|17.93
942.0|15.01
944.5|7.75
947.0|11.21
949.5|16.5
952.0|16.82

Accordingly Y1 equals 18.0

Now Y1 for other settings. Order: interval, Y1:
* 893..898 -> 18.5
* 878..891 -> 17.7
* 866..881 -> 17.8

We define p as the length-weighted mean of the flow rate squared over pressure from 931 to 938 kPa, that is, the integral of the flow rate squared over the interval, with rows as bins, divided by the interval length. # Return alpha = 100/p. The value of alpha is 0.319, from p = 314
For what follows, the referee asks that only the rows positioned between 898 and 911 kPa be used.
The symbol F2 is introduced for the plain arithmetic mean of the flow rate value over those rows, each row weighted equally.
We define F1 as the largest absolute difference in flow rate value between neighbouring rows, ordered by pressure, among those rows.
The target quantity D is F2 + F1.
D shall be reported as 19.3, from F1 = 1.21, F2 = 18.1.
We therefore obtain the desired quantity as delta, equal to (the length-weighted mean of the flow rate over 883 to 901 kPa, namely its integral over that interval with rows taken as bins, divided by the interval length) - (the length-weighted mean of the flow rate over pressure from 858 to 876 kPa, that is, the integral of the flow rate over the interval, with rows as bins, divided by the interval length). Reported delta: 0.4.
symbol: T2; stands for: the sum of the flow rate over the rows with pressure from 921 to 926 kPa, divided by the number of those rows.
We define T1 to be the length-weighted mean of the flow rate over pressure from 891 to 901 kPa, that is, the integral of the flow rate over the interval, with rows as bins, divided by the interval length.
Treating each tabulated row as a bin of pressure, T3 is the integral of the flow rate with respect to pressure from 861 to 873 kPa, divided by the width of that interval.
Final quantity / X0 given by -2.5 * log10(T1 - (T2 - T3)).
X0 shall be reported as -3.11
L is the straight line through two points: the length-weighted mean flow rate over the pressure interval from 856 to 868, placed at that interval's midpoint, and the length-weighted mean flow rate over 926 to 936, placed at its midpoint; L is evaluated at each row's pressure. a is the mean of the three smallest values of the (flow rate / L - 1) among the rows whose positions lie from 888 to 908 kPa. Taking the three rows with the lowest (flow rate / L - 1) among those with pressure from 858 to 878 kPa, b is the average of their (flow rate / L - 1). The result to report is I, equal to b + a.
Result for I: 0.02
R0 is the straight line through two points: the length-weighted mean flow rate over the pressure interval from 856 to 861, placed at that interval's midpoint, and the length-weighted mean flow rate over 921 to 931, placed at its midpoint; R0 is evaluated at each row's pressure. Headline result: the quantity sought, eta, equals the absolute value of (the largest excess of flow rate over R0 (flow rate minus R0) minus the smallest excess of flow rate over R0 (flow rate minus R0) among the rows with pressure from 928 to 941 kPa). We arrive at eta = 1.1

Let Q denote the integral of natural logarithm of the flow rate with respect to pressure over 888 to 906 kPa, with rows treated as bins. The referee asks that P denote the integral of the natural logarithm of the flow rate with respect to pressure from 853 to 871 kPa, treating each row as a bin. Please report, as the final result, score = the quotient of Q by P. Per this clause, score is 1.01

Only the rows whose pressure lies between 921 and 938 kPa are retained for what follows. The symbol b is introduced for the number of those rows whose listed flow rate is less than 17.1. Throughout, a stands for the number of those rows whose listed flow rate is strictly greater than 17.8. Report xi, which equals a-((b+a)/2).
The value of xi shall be 0.0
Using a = 2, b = 2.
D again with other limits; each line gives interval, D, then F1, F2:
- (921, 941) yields 19.2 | 1.61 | 17.6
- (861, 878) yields 18.0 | 0.44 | 17.6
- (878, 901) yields 19.5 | 1.58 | 18.0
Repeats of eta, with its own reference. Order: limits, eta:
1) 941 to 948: 7.3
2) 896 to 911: 1.2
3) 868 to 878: 0.1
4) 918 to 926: 1.6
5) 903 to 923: 2.6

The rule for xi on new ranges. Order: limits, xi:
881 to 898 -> 2.0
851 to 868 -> 0.0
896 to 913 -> 2.5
